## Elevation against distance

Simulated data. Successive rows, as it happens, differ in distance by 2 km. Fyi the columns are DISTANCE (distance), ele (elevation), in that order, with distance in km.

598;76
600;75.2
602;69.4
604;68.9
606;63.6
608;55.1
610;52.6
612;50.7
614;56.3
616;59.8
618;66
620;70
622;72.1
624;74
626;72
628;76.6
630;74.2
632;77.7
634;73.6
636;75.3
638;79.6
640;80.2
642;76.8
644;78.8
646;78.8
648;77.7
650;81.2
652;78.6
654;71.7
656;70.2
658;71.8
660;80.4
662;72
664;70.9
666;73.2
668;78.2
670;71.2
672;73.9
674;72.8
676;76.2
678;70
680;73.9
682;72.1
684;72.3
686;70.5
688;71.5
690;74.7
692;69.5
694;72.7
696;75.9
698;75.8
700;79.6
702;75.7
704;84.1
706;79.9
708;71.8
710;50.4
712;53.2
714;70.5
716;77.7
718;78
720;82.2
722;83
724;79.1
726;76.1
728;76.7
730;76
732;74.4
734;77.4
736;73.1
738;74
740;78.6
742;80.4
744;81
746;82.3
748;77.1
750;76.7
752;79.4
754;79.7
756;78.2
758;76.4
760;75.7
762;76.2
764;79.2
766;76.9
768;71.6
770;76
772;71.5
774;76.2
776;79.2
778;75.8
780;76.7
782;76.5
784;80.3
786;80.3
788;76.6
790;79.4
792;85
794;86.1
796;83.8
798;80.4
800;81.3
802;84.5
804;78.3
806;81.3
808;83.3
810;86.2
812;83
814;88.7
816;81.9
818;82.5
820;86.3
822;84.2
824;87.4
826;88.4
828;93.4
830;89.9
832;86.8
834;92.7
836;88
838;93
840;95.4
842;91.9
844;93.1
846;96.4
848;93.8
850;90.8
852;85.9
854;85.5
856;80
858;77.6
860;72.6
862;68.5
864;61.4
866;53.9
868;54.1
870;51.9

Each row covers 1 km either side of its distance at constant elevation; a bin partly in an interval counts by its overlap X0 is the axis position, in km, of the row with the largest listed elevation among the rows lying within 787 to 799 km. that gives 794 km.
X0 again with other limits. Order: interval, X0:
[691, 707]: 704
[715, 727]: 722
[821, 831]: 828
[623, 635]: 632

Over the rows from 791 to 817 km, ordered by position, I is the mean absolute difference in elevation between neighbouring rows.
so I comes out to 3.4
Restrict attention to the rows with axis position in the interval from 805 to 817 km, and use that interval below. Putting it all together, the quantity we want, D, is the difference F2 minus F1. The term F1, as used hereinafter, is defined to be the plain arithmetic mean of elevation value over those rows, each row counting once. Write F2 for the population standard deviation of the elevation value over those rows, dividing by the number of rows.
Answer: -81.5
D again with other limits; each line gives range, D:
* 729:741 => -73.6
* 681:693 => -70.1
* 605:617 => -52.0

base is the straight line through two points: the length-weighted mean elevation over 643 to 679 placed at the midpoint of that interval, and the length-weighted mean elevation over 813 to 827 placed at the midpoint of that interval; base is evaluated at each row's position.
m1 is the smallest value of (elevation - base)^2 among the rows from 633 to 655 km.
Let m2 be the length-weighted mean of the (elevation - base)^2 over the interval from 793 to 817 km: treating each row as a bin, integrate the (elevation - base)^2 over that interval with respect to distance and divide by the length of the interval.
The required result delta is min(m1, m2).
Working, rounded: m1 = 0.3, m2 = 9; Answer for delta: 0.3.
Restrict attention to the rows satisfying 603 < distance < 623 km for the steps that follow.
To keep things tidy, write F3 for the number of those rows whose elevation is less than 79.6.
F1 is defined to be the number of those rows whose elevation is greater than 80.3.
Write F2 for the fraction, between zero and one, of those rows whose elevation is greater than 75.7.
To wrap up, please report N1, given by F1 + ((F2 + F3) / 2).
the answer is 5.0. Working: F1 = 0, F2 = 0.0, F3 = 10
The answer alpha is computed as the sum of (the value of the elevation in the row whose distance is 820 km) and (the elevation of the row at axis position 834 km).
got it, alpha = 179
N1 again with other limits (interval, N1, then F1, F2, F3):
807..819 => 6.5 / 6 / 1.0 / 0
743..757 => 4.5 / 2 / 1.0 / 4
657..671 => 4.1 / 1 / 0.3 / 6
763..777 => 3.9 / 0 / 0.7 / 7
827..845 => 9.5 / 9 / 1.0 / 0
